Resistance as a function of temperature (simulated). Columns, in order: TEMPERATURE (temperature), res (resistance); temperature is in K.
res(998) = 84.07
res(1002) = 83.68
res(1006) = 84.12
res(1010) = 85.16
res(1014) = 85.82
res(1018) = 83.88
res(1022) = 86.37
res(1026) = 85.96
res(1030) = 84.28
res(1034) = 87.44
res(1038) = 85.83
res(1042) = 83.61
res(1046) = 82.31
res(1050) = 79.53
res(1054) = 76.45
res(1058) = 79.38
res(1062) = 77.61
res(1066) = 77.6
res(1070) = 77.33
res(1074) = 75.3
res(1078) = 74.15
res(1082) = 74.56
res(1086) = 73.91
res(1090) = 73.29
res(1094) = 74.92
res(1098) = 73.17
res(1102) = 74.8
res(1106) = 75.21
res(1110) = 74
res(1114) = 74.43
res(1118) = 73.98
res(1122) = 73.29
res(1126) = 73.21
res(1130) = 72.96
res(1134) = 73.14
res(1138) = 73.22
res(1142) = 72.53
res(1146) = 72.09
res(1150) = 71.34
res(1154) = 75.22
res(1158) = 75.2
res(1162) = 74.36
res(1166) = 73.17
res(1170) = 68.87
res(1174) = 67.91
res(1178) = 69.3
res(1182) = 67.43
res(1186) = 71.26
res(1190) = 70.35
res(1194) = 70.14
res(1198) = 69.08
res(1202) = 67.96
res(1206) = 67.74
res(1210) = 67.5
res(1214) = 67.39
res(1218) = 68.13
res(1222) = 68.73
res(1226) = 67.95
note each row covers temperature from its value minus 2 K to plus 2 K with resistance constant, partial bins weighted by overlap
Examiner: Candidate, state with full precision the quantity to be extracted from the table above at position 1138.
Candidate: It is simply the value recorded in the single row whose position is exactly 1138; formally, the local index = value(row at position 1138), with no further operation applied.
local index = 73.22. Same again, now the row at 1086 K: 73.91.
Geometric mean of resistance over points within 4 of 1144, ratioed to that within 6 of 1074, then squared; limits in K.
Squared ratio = 0.92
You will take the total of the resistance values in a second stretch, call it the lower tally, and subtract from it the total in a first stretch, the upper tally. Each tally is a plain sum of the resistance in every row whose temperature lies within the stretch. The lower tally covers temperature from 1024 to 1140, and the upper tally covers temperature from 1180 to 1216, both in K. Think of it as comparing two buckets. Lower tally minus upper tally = 1616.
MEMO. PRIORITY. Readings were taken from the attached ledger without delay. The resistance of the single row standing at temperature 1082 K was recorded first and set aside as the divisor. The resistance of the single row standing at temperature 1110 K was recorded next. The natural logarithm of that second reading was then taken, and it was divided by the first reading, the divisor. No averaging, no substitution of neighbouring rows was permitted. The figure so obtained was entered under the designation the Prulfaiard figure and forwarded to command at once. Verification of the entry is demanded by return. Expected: 0.0577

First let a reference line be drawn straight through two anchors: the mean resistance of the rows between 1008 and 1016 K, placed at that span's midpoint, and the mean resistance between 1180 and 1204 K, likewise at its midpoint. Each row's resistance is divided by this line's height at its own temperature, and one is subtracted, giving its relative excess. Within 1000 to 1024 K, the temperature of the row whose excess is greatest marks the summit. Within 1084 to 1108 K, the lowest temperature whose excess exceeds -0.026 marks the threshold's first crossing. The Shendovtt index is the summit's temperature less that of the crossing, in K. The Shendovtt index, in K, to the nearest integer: -84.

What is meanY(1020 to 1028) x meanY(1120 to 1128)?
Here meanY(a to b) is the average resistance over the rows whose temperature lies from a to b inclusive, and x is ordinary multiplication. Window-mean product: 6312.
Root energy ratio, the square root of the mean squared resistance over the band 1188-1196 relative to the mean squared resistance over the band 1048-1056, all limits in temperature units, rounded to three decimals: 0.901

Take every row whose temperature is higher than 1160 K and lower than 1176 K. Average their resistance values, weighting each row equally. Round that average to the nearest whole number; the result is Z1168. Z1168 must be 71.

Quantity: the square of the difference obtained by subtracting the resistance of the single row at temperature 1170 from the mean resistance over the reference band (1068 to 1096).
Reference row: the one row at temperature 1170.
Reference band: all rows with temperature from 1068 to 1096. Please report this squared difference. 35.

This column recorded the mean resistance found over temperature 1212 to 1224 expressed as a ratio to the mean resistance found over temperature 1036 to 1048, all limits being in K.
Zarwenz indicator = 0.81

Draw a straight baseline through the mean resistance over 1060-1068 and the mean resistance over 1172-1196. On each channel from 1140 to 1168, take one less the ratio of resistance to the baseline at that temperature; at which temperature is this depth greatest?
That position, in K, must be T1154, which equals 1150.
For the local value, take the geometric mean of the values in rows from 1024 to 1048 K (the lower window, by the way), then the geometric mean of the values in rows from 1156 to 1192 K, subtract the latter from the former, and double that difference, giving 28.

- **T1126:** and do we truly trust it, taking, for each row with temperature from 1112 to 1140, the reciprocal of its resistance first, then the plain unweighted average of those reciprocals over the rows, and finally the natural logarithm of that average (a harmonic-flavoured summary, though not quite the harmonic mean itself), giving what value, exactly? -4.30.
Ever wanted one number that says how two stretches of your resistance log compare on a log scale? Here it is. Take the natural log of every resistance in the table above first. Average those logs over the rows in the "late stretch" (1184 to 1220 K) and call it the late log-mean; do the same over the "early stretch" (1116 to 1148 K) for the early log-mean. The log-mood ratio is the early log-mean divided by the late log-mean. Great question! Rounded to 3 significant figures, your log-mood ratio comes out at 1.01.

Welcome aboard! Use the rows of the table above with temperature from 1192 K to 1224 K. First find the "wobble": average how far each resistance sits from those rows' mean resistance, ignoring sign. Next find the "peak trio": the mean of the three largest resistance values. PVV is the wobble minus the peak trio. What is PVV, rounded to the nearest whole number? -69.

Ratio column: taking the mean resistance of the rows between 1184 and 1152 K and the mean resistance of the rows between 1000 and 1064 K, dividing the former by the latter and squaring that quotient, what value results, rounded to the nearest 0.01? 0.74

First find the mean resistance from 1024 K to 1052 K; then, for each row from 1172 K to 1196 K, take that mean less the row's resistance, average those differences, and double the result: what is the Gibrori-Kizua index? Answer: 29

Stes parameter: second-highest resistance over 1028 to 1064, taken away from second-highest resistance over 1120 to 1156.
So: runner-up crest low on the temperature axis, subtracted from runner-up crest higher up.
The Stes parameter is -12.5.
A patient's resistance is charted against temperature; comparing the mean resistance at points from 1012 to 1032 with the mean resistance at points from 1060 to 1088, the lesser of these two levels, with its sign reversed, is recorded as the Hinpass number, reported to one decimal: -75.8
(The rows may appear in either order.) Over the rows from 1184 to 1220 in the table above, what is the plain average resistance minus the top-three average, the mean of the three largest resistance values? -1.7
